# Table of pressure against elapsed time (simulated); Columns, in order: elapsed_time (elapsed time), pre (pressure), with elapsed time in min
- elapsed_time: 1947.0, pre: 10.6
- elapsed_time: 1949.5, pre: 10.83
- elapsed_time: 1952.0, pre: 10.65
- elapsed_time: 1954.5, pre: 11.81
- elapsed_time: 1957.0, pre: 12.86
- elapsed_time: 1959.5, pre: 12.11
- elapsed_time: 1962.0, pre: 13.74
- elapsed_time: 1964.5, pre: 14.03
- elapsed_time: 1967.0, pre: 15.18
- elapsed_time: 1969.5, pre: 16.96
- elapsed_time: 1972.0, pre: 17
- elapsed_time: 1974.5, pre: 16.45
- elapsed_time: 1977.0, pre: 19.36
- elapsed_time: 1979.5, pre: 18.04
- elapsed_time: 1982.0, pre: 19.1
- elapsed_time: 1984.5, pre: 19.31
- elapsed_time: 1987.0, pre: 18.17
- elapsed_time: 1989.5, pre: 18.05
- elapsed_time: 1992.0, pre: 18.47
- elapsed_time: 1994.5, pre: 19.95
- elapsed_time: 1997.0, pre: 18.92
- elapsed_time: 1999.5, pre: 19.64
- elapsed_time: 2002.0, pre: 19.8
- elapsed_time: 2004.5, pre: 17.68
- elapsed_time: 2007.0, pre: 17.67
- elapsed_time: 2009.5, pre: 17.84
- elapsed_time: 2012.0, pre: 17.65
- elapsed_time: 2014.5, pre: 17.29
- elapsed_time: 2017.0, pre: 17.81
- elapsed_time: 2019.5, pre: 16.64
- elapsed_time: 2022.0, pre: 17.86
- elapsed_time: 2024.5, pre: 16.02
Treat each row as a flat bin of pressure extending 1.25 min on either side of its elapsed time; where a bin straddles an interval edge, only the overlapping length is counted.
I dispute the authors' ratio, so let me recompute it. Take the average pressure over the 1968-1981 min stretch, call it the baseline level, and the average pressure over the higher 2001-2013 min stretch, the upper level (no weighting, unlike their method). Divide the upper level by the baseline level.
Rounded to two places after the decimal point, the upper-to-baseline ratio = 1.03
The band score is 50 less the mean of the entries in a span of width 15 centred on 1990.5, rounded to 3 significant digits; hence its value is 31.2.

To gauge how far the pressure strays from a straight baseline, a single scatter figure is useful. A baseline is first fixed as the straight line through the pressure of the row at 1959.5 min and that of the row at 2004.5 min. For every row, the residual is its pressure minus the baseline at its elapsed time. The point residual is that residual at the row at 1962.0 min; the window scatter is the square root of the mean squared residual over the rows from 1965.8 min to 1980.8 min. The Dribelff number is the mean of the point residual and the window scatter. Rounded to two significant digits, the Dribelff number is 2.4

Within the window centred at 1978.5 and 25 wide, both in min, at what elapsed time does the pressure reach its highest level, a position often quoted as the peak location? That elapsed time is 1977.0 min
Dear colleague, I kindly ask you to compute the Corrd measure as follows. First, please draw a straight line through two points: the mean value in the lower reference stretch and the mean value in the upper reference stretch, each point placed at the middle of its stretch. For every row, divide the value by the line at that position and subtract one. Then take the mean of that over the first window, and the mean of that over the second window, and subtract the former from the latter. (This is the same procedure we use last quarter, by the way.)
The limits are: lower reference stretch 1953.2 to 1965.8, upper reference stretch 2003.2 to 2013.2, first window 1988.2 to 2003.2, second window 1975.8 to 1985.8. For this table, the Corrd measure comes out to 0.10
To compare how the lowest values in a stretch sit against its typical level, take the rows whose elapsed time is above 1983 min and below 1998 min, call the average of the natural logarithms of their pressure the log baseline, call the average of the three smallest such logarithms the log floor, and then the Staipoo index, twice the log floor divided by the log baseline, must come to 1.979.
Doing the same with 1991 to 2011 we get 1.963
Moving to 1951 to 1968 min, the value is 1.914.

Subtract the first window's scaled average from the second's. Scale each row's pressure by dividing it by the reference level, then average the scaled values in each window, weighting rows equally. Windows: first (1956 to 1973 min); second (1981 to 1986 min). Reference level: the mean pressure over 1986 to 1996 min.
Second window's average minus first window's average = 0.25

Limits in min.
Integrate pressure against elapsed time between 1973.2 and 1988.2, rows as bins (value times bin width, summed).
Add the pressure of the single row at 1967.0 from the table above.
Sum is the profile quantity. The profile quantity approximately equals 291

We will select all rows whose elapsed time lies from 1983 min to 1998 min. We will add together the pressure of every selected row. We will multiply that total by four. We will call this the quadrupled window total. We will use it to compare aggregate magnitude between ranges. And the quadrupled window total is 451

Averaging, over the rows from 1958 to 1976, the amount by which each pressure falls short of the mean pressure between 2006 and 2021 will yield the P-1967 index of 2.4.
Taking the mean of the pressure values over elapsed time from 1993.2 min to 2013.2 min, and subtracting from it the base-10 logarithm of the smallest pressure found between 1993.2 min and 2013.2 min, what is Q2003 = 17.4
